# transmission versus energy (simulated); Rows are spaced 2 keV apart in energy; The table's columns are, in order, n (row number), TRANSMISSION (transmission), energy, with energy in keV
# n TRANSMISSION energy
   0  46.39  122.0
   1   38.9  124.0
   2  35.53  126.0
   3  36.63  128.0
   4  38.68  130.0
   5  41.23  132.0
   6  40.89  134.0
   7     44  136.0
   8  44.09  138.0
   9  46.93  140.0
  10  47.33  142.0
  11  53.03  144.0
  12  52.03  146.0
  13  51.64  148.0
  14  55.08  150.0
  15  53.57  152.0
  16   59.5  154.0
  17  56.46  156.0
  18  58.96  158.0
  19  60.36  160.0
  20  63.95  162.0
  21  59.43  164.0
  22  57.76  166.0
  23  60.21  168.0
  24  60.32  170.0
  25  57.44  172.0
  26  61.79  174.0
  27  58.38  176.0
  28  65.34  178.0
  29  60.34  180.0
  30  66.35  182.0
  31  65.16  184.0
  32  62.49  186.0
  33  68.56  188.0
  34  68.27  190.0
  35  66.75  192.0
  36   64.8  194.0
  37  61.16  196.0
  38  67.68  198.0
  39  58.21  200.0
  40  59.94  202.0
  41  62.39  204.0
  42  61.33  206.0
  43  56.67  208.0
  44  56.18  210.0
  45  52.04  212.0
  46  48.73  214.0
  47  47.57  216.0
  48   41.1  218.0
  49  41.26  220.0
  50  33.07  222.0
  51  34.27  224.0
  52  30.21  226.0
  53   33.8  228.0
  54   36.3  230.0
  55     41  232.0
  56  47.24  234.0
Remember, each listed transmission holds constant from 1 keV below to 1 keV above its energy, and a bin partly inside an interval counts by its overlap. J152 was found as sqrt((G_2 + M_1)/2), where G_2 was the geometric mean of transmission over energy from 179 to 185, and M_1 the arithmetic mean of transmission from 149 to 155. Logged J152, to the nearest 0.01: 7.74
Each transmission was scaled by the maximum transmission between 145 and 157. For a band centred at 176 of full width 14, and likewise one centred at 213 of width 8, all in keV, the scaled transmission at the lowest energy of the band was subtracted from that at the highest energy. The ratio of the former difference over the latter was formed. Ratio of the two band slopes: -0.7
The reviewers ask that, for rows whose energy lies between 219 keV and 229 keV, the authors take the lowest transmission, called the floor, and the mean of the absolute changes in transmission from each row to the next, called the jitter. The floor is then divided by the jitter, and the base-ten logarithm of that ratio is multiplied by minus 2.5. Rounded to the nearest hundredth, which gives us -2.13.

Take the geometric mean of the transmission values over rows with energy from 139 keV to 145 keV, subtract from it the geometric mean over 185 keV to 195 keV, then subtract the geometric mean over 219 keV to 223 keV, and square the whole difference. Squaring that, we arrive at 2922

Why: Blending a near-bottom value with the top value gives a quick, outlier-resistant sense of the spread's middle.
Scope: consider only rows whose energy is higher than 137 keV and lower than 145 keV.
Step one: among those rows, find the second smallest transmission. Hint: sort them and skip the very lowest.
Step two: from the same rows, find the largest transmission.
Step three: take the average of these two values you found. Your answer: 50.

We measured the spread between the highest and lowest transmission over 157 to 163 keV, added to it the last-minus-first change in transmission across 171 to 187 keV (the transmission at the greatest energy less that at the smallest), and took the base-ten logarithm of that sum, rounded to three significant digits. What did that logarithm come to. 1.00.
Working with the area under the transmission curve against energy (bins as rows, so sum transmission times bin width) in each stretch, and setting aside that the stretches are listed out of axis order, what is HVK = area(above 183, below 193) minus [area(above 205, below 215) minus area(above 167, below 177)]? 709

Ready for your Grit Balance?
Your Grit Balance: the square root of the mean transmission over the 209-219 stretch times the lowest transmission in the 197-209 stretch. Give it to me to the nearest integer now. 53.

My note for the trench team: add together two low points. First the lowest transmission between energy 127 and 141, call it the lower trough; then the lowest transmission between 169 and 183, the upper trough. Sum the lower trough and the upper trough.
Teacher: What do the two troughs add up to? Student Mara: 94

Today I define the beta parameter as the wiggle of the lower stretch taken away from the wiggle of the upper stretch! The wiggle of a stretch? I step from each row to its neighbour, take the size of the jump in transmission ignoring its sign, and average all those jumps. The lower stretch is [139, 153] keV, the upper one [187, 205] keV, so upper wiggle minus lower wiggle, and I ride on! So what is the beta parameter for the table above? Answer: 1.4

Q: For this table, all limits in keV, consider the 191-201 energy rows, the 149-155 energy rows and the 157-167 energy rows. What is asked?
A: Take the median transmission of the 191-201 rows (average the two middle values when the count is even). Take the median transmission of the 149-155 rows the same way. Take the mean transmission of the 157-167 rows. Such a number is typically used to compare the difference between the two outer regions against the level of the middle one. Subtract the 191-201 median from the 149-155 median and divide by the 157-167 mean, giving -0.16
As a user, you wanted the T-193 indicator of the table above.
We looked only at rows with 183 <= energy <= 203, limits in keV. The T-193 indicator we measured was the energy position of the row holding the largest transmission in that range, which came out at 188.0 keV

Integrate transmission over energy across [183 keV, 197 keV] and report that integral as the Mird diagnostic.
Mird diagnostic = 914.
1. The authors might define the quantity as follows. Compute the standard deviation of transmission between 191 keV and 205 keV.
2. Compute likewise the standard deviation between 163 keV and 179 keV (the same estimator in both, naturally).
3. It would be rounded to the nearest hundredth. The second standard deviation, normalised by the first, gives 0.73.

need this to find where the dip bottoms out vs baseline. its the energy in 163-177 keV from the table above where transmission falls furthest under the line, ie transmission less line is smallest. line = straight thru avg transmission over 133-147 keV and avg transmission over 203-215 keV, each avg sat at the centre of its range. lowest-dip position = 172.0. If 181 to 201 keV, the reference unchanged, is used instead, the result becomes 200.0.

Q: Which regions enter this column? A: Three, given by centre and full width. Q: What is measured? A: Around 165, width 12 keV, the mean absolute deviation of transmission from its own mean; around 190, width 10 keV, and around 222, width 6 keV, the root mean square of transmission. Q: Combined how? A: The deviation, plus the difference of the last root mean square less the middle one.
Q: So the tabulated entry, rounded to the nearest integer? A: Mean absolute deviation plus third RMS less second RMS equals -29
